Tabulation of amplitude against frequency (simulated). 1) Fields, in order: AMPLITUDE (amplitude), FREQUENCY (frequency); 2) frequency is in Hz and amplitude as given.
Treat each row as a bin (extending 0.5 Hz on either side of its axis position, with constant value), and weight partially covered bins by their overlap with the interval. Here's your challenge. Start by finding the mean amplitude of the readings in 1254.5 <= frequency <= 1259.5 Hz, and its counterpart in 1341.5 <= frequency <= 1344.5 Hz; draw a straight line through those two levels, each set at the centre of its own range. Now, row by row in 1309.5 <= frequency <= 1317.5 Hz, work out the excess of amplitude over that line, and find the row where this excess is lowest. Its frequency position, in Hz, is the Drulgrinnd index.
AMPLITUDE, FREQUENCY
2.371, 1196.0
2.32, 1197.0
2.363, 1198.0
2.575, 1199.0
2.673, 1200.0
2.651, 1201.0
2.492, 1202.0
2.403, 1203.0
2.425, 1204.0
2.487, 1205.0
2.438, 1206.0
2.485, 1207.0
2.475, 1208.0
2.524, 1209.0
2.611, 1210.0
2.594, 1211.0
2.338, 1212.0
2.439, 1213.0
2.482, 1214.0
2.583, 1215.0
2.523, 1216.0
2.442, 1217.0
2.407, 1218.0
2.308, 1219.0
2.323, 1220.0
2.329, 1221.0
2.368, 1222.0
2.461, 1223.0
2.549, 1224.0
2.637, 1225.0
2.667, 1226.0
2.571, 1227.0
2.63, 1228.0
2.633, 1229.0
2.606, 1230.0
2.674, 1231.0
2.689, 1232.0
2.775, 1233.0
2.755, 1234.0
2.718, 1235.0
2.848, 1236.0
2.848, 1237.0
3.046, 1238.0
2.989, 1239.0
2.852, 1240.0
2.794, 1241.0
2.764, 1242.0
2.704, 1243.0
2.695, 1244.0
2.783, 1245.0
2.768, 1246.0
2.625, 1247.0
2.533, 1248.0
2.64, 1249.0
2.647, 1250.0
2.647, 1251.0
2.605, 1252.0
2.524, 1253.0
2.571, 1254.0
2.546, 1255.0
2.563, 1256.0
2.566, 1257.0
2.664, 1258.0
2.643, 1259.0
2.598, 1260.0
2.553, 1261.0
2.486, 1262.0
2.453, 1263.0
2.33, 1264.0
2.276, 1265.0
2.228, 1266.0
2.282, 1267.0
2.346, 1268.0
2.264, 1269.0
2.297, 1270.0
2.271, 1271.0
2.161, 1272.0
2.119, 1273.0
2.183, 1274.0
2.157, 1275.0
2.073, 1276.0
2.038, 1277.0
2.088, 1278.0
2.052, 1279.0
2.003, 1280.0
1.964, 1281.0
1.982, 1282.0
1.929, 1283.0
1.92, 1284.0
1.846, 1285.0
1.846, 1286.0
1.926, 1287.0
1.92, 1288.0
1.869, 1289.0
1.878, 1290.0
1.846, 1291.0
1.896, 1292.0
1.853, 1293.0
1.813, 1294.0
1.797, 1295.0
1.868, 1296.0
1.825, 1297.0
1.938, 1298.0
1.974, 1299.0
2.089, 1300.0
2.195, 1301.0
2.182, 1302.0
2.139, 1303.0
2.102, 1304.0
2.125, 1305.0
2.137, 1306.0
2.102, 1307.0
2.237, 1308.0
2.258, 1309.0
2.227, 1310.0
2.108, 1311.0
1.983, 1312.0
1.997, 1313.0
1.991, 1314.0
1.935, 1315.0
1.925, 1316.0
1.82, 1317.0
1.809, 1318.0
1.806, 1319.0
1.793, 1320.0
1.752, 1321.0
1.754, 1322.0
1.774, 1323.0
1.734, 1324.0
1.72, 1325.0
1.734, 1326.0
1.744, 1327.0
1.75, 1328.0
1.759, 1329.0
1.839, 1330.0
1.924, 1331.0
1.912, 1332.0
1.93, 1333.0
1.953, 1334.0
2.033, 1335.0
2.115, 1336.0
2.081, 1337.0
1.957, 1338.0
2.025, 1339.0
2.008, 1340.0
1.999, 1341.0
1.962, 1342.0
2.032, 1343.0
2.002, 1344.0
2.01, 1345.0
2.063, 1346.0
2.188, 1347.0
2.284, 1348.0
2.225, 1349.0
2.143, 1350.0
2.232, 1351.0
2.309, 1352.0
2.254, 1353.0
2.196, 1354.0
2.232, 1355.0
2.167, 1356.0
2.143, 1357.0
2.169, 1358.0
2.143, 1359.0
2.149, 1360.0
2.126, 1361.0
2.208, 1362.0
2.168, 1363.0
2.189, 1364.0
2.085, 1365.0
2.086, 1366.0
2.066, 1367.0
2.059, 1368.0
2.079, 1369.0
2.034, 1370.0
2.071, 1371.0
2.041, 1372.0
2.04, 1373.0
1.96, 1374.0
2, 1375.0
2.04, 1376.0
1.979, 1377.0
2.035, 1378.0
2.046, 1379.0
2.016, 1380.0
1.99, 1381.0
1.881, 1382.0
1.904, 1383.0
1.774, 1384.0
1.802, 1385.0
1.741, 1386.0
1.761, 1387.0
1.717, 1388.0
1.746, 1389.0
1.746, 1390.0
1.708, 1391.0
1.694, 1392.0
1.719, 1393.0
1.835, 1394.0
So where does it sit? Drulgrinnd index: 1317.0 Hz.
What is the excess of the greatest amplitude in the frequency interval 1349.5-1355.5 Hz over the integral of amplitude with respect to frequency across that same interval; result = -11.1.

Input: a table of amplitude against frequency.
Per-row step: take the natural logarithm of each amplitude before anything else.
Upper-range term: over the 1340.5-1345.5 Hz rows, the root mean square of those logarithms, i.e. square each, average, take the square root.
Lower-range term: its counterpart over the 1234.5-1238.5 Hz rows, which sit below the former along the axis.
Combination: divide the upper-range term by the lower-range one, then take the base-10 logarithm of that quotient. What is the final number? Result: -0.18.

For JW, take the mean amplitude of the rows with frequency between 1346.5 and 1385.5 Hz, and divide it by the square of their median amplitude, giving 0.48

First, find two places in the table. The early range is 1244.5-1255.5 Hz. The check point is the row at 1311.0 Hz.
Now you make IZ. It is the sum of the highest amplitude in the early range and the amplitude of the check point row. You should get 4.89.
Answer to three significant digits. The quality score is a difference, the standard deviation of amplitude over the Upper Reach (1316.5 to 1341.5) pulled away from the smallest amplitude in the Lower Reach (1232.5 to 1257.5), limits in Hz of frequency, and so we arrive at 2.40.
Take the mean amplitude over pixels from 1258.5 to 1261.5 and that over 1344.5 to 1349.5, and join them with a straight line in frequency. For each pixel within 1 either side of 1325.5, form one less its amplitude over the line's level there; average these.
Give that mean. 0.24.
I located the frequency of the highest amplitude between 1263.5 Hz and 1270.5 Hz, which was 1268.0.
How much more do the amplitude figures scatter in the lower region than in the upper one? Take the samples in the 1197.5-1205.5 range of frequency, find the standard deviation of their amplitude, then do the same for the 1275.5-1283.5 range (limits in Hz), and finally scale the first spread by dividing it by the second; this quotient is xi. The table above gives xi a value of 2.1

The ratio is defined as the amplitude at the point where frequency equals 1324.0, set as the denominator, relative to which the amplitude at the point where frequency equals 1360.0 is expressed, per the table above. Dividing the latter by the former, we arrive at 1.2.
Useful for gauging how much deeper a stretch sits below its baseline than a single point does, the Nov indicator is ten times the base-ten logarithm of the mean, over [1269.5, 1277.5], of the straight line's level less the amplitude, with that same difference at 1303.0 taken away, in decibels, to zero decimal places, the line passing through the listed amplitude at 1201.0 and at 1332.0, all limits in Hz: -8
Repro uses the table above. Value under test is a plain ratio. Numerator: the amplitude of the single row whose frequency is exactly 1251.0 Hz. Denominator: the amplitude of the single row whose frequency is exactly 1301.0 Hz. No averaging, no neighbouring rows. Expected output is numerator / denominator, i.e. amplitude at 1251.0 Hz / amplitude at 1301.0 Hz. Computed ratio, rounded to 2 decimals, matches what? 1.21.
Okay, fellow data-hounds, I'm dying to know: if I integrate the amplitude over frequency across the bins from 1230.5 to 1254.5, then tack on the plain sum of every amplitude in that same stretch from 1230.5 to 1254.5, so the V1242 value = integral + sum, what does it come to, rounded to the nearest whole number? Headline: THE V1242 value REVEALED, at 131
